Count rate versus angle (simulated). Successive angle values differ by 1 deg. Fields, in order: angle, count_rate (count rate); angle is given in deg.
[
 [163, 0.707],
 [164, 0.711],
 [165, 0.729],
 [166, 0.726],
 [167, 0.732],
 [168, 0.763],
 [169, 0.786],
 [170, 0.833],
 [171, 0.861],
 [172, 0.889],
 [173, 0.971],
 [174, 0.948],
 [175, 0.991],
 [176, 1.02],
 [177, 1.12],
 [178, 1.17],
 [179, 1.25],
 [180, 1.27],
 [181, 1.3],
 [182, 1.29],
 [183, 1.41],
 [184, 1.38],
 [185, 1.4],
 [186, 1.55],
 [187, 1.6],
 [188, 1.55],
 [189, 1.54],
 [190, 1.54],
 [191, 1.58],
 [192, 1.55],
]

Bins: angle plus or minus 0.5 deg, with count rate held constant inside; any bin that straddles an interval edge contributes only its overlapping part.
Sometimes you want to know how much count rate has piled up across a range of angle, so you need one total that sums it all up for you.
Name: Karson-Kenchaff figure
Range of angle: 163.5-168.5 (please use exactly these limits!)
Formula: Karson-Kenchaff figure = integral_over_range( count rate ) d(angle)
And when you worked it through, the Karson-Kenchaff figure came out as 3.7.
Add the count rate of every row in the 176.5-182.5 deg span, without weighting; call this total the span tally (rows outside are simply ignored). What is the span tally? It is 7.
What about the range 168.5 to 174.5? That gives 5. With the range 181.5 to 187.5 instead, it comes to 9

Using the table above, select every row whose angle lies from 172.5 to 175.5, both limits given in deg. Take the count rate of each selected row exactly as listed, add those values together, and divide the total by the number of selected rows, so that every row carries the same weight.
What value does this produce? 1.0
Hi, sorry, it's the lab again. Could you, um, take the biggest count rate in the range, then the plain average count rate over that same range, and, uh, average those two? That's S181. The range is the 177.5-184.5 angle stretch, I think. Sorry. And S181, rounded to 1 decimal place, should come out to 1.4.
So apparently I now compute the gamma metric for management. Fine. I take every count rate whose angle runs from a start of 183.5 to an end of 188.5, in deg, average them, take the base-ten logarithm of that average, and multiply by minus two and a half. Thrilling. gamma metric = -0.4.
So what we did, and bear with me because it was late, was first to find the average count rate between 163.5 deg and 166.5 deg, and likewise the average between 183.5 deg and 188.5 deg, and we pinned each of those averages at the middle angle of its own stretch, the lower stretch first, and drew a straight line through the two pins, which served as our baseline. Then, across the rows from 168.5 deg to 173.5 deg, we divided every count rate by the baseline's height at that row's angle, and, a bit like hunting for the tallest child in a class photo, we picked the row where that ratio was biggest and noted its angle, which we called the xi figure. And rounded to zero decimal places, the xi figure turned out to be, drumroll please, 173 deg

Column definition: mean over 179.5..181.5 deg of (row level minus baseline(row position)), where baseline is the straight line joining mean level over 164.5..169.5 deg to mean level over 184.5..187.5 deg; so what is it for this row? -0.01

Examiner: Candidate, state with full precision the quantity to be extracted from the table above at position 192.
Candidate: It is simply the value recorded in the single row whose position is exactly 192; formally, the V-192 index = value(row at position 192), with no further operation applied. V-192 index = 1.55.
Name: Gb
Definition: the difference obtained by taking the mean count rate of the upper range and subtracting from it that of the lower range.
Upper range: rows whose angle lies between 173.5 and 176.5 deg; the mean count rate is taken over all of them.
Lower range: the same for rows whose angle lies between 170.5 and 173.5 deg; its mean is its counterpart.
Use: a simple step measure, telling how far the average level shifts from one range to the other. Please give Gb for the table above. 0.1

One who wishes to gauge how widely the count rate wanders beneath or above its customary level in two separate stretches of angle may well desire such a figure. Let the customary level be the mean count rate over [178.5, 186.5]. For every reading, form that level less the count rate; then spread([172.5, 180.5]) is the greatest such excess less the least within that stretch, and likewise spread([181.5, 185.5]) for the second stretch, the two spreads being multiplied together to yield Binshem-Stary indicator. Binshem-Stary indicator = 0.0386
